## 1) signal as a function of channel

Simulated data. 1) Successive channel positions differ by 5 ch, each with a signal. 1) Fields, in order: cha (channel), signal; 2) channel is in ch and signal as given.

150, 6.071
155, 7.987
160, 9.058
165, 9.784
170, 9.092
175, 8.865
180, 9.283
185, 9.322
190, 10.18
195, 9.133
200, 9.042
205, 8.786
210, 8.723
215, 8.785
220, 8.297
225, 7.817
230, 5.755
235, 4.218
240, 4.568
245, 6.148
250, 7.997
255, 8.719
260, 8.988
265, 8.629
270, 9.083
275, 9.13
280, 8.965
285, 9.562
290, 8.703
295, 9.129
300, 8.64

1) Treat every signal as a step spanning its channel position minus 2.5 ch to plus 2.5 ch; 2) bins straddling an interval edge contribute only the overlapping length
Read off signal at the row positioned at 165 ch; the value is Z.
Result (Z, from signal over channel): 9.784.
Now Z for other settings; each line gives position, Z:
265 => 8.629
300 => 8.64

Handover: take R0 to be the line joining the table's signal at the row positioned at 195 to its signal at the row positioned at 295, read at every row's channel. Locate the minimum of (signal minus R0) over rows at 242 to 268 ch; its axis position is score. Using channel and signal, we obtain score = 245 ch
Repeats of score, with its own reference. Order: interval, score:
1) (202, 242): 235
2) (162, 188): 175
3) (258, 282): 265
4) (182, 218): 210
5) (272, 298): 290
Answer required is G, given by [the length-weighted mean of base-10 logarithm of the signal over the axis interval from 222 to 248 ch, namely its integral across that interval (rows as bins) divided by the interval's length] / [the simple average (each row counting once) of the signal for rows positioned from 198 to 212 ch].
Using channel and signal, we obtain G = 0.085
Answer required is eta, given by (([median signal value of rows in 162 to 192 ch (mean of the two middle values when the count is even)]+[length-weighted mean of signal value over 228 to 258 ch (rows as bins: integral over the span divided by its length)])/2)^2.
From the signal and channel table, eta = 61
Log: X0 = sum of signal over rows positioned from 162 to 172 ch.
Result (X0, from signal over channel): 18.9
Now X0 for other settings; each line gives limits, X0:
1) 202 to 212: 17.5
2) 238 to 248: 10.7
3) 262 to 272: 17.7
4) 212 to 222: 17.1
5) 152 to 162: 17.0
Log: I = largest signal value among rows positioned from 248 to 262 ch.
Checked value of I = 8.988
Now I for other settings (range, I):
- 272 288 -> 9.562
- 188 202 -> 10.18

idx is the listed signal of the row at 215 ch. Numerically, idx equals 8.785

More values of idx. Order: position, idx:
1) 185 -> 9.322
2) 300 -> 8.64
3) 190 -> 10.18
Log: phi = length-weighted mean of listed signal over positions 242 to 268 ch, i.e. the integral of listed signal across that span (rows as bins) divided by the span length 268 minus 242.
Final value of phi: 8.0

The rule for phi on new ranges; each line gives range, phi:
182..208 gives 9.3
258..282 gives 9.0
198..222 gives 8.7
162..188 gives 9.3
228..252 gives 5.7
